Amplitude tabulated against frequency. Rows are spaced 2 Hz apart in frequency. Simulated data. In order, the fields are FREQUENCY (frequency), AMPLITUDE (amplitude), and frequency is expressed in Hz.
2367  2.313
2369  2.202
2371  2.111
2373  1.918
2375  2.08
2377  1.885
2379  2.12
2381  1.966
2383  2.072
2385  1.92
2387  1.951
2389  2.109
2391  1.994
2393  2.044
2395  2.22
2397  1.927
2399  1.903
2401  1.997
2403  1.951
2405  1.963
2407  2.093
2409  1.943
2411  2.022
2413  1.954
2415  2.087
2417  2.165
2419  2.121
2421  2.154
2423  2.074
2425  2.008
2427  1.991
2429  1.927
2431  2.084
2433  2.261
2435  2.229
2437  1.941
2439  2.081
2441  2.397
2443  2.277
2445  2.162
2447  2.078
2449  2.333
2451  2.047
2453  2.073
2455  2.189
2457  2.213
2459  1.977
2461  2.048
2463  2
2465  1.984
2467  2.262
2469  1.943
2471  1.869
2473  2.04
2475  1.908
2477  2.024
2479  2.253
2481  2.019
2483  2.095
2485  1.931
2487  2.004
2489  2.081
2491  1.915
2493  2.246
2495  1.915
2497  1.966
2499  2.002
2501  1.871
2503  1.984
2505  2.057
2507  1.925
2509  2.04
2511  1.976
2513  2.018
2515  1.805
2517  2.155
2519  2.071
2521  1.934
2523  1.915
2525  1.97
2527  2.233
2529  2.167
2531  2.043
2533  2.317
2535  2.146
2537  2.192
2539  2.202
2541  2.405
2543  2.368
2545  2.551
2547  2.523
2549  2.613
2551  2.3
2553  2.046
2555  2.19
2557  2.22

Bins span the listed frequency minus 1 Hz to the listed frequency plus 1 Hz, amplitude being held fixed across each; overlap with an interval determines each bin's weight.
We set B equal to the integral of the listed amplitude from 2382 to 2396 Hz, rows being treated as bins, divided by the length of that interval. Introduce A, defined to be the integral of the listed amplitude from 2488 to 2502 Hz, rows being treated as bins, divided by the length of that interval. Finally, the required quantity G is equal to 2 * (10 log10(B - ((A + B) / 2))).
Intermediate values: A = 2.00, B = 2.04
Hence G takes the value -33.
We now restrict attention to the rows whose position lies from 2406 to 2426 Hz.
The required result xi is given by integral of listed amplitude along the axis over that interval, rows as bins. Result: 41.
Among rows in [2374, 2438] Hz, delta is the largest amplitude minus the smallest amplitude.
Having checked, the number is 0.38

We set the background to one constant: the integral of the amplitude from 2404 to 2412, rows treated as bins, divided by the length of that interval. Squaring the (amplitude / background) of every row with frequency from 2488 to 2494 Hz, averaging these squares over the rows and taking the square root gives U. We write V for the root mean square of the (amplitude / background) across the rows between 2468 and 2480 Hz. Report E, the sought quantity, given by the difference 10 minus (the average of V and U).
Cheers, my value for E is 8.98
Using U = 1.04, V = 1.002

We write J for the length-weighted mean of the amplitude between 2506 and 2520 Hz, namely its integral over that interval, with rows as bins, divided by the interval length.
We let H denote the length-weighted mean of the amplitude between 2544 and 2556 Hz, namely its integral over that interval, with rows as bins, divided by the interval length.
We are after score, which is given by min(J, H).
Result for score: 1.999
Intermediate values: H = 2.37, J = 2.00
